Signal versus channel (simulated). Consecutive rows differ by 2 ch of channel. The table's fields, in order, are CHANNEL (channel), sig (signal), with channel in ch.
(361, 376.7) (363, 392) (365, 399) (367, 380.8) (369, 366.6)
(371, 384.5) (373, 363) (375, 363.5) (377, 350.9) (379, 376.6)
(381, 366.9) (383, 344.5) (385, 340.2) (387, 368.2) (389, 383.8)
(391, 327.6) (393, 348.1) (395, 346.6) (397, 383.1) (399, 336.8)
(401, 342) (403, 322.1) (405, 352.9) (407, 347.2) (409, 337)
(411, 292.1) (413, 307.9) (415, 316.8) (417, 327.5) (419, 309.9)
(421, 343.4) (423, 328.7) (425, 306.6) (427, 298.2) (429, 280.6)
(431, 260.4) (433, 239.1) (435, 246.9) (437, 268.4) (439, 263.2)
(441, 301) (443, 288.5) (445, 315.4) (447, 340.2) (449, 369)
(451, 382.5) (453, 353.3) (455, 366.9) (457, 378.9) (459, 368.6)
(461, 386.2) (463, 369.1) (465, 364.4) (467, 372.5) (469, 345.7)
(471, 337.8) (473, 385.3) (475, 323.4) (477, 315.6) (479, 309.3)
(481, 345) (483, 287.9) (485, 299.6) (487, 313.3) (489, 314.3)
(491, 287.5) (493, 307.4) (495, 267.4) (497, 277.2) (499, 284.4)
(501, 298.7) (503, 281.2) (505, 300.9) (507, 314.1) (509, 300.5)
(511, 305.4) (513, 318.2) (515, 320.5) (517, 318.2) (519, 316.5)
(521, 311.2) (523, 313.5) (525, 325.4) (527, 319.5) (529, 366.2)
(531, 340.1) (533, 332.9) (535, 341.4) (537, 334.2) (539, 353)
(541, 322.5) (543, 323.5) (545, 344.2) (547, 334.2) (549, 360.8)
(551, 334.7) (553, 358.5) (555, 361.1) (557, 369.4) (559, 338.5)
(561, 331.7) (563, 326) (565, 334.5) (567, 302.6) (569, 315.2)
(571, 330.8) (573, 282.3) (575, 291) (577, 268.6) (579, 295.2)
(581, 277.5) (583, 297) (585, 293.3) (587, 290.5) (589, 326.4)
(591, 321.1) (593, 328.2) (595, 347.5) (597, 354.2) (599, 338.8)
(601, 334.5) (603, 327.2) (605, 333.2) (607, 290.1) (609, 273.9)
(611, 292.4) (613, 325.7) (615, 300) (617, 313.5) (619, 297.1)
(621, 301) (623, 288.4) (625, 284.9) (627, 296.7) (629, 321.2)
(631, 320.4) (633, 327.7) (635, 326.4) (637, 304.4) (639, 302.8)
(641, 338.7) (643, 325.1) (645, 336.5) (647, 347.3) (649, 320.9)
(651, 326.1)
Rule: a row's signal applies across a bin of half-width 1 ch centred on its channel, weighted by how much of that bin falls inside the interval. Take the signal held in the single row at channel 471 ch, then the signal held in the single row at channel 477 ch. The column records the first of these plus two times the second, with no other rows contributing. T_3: 969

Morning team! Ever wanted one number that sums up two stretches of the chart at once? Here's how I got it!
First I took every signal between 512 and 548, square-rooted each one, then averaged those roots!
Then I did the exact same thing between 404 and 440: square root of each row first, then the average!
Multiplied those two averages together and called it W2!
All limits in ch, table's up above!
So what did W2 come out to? 315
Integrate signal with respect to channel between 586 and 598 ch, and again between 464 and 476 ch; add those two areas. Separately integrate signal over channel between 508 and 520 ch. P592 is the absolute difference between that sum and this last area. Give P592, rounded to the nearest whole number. 4435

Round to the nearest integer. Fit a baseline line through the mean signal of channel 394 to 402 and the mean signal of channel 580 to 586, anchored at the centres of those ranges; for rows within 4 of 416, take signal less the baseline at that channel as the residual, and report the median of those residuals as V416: -32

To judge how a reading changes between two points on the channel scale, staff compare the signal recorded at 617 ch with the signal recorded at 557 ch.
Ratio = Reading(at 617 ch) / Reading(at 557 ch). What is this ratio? 0.85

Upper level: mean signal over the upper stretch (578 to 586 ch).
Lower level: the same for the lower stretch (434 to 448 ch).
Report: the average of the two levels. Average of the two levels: 290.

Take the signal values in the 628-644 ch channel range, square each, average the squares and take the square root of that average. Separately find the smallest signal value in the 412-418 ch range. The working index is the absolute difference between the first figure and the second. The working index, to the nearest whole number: 13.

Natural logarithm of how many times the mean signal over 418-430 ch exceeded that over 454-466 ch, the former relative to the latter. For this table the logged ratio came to -0.18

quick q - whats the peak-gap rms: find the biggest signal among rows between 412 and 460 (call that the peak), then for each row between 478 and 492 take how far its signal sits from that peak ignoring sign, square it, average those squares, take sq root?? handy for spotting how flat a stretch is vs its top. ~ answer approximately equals 77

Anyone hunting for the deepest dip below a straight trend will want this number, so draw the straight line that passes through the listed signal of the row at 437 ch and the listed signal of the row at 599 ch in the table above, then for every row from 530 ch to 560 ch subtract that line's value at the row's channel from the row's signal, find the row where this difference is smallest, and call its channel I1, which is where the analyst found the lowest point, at 541 ch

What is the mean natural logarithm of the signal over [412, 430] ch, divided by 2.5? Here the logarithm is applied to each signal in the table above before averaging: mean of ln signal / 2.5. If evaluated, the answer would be 2.30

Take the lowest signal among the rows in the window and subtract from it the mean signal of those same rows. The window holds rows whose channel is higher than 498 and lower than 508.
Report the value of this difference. -15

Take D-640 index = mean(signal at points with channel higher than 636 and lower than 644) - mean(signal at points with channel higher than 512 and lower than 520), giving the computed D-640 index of -1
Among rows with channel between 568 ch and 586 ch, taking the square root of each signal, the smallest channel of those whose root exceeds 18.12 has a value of 571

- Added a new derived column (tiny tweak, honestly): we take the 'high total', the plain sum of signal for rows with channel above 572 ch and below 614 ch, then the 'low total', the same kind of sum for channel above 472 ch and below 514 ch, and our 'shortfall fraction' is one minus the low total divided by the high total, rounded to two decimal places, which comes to 0.01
